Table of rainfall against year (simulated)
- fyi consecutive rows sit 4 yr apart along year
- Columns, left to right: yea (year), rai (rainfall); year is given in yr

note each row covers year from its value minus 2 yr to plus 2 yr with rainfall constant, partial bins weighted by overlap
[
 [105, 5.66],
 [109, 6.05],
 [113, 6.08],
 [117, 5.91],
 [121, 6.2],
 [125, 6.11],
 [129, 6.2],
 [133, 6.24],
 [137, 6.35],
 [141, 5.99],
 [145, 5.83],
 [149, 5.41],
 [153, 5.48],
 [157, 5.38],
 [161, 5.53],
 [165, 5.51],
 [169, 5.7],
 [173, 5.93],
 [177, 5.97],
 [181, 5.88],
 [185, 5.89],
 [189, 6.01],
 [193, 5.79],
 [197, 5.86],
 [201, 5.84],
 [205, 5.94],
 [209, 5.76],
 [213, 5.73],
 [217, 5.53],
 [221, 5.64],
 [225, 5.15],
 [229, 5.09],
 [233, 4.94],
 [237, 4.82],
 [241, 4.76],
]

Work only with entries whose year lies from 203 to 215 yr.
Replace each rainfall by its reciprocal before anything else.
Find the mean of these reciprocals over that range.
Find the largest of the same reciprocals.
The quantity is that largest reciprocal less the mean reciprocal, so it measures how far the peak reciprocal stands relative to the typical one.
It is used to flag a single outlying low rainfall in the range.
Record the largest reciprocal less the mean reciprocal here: 0.0024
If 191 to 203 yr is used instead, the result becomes 0.0012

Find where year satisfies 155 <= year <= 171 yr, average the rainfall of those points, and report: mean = 5.5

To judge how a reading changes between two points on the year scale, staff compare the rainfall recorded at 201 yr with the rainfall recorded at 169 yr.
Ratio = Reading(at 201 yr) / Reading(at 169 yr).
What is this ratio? 1.02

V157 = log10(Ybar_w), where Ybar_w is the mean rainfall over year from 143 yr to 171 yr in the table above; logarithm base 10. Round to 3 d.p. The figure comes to 0.744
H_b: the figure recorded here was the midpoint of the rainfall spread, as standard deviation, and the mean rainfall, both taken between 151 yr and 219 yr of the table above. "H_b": 2.97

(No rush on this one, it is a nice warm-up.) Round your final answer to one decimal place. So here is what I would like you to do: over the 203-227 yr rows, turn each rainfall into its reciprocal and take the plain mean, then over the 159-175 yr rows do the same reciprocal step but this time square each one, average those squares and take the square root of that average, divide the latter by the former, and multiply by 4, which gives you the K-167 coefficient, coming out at 4.0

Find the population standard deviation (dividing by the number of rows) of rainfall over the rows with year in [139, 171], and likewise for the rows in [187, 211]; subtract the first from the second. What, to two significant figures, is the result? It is -0.12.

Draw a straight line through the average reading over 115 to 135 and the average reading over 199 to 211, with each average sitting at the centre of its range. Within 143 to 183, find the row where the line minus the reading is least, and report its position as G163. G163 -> 177 yr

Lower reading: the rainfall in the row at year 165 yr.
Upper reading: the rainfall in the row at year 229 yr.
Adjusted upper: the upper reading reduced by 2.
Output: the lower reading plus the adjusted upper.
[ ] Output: 8.6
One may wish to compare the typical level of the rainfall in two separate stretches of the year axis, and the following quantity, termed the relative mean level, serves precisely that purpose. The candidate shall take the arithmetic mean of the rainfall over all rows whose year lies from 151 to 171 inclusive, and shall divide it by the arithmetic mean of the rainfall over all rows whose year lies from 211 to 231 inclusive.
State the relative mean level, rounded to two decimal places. 1.02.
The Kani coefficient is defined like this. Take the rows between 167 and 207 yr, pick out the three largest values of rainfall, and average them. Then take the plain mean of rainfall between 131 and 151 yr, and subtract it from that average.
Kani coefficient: 0.01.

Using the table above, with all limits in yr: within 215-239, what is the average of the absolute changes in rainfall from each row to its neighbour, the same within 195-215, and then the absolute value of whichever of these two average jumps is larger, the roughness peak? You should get 0.19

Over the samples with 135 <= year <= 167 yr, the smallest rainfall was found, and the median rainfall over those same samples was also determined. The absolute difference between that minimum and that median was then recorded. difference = 0.140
